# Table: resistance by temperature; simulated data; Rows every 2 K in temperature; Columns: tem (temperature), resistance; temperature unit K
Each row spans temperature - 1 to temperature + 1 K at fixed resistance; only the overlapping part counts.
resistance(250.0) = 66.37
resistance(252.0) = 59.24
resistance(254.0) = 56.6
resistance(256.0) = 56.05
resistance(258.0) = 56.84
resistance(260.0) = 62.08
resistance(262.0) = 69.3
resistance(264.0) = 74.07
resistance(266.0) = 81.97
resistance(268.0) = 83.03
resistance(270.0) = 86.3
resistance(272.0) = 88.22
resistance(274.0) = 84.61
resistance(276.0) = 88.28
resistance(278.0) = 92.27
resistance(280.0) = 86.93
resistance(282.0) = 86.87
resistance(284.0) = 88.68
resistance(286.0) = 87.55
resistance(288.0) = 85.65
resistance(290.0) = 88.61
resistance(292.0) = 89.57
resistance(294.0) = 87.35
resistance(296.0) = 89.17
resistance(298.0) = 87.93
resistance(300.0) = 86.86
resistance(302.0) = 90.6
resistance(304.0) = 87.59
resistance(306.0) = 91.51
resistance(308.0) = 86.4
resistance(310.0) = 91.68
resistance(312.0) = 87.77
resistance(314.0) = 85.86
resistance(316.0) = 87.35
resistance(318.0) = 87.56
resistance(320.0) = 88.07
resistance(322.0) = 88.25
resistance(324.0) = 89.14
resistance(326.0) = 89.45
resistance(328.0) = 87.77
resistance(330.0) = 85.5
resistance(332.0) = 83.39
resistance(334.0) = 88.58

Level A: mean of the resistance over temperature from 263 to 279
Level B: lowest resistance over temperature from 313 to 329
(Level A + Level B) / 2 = 85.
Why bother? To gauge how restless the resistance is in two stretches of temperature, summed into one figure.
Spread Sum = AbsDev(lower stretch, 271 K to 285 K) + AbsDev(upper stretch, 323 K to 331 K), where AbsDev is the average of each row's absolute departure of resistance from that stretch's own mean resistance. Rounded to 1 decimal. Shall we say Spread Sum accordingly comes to 2.9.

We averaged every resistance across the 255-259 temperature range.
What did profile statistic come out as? 56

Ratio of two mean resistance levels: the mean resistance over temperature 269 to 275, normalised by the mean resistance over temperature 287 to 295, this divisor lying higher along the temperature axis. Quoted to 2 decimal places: 0.98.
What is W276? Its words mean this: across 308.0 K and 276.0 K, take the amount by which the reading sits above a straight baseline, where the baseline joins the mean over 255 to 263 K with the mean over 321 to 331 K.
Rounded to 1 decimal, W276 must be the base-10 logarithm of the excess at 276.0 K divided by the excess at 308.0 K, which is 0.6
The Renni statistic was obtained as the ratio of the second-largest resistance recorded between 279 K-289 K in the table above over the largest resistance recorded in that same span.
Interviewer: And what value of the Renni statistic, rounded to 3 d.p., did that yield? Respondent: 0.987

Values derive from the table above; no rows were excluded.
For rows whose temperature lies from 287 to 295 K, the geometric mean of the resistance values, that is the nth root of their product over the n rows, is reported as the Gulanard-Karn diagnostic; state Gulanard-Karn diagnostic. 87.8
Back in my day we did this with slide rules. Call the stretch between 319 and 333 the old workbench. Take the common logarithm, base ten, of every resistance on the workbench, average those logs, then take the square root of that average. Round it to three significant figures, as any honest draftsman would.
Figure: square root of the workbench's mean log 1.39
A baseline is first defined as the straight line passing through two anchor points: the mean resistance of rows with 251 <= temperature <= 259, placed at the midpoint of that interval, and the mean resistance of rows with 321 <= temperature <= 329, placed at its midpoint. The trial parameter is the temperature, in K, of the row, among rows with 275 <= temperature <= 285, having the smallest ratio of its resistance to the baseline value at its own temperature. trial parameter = 282.0 K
